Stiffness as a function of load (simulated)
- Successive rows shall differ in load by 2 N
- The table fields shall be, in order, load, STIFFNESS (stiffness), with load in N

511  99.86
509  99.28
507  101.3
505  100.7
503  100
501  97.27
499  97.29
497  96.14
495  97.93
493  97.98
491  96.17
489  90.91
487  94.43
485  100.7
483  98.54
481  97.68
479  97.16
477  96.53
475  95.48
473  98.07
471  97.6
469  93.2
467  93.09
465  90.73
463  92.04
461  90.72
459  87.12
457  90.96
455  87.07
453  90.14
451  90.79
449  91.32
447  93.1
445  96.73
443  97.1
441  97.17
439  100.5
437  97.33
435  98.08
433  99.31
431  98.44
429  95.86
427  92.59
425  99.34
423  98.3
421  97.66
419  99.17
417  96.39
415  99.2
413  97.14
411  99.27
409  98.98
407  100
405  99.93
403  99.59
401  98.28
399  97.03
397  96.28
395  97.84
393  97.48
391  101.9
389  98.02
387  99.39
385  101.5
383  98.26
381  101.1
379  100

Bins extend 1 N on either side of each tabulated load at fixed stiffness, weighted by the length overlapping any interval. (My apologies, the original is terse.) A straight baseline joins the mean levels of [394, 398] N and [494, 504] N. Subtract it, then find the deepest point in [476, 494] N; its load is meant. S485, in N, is 489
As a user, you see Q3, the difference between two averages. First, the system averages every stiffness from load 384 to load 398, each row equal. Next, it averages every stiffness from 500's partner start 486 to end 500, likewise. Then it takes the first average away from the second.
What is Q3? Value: -3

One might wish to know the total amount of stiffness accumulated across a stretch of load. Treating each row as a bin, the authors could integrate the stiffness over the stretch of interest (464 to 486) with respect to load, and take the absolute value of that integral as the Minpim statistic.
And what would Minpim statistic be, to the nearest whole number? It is 2118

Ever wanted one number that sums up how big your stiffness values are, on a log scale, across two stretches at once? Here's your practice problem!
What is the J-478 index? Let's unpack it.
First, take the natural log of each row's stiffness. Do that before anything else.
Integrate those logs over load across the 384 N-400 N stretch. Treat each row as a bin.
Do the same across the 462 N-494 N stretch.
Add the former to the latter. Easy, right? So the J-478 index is 219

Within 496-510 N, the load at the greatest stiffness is 507 N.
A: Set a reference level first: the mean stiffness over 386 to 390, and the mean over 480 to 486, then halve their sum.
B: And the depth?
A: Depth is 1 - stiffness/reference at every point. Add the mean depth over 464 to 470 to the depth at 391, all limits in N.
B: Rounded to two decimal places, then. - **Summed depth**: 0.03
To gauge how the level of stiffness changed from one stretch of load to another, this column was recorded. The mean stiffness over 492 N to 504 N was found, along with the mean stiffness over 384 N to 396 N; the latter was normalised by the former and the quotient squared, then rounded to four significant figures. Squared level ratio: 1.033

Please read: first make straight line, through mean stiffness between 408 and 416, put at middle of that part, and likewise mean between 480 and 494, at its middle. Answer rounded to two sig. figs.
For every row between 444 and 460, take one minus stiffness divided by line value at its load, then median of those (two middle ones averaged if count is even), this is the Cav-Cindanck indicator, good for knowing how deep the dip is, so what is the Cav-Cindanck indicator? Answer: 0.068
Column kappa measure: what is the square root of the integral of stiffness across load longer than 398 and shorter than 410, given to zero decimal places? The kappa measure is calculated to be 34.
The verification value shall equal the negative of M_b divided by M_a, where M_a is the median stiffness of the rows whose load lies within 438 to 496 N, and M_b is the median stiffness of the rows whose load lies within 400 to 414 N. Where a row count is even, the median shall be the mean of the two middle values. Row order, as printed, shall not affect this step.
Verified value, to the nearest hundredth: -1.04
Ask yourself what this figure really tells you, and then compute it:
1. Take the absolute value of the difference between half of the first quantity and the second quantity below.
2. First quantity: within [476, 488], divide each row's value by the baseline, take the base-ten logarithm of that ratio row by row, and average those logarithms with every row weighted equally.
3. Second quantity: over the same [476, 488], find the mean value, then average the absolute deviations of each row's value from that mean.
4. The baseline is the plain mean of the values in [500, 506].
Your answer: 1.5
